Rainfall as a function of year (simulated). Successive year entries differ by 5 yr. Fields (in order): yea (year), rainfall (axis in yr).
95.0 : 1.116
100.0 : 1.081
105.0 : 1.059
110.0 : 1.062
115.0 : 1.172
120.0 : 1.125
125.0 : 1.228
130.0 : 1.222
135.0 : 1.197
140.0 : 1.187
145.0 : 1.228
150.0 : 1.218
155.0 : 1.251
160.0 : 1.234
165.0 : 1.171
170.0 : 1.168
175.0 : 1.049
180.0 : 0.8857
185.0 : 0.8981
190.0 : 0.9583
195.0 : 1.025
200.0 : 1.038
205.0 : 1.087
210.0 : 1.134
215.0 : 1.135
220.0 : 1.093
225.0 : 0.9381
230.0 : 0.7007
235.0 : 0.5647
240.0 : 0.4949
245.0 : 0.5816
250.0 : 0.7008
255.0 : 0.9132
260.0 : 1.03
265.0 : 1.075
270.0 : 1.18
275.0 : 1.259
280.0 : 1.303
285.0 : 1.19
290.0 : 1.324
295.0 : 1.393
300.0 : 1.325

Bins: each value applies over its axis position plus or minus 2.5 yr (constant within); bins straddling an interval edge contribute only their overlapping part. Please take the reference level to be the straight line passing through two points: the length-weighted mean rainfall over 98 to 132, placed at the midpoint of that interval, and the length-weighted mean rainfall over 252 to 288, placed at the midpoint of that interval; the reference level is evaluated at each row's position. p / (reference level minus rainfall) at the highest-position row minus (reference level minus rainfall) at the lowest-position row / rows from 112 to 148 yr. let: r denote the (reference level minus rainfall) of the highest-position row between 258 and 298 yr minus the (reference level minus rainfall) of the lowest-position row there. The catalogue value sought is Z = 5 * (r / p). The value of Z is 32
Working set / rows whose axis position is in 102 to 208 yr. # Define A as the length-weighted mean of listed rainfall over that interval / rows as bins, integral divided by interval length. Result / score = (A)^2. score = 1.25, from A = 1.12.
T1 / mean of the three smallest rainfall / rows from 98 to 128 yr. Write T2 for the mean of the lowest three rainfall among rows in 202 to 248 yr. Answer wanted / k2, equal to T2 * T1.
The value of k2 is 0.58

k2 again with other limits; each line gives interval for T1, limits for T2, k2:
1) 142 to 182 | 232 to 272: 0.57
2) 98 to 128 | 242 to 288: 0.78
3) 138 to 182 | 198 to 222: 1.11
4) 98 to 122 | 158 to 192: 0.98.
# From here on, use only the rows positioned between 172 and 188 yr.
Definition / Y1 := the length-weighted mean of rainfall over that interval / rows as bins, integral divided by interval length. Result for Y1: 0.95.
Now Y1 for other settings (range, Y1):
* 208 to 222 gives 1.12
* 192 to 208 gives 1.05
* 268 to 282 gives 1.25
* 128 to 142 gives 1.20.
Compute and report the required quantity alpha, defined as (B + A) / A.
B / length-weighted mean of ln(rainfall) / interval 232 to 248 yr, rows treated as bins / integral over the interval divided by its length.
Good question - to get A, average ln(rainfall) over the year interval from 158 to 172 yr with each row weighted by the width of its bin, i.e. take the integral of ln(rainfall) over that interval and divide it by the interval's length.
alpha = -2.4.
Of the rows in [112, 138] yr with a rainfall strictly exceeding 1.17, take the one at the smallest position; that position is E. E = 115.0 yr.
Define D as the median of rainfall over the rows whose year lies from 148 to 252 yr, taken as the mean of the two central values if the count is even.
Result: 1.04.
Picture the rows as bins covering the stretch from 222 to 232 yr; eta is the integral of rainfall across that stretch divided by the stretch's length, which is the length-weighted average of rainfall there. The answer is 0.84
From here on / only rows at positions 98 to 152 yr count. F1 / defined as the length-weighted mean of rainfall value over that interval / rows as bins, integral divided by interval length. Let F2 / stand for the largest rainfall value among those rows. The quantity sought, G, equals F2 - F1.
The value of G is 0.07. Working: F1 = 1.16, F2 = 1.228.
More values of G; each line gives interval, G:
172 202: 0.07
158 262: 0.29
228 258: 0.25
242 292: 0.28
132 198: 0.14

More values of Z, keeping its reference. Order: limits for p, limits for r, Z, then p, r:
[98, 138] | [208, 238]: -24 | -0.12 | 0.57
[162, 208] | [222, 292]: -23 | 0.08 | -0.39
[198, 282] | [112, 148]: 1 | -0.27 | -0.06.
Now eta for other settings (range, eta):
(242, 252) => 0.63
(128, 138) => 1.21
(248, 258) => 0.82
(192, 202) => 1.03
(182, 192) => 0.92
